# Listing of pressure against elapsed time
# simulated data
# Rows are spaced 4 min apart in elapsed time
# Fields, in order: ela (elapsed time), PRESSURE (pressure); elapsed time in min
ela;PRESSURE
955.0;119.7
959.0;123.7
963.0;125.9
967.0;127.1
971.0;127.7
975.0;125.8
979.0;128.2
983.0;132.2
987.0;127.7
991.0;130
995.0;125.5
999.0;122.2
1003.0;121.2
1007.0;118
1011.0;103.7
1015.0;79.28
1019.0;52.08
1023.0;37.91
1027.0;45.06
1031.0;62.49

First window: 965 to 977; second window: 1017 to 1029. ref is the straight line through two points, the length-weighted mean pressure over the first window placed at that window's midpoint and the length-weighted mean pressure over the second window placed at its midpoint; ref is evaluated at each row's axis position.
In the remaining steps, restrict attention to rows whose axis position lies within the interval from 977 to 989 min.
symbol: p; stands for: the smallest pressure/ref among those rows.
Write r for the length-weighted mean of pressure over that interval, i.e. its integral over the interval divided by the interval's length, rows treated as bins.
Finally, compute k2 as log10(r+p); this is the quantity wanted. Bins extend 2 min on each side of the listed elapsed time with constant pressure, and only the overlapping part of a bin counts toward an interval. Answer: 2.12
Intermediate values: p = 1.1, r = 129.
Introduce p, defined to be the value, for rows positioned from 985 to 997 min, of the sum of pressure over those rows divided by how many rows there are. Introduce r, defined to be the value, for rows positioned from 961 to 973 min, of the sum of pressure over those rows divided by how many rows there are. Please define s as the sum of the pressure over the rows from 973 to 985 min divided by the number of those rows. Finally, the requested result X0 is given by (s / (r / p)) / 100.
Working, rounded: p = 128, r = 127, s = 129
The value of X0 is 1.3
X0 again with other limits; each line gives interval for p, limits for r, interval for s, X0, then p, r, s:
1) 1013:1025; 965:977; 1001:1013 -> 0.5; 56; 127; 114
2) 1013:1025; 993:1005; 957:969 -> 0.6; 56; 123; 126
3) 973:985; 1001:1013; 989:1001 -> 1.4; 129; 114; 126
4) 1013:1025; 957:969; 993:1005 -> 0.6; 56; 126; 123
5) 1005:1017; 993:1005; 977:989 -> 1.1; 100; 123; 129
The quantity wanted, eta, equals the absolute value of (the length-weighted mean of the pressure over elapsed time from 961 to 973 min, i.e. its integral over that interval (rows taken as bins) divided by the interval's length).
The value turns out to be 127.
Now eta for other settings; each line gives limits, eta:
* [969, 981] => 127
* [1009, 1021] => 78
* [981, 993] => 130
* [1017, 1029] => 45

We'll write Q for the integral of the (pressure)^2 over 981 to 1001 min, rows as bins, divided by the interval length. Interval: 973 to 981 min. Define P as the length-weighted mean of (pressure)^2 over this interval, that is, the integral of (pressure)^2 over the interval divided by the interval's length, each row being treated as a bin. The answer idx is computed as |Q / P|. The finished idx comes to 1.01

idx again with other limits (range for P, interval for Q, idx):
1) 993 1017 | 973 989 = 1.30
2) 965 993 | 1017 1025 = 0.13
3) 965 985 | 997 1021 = 0.64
